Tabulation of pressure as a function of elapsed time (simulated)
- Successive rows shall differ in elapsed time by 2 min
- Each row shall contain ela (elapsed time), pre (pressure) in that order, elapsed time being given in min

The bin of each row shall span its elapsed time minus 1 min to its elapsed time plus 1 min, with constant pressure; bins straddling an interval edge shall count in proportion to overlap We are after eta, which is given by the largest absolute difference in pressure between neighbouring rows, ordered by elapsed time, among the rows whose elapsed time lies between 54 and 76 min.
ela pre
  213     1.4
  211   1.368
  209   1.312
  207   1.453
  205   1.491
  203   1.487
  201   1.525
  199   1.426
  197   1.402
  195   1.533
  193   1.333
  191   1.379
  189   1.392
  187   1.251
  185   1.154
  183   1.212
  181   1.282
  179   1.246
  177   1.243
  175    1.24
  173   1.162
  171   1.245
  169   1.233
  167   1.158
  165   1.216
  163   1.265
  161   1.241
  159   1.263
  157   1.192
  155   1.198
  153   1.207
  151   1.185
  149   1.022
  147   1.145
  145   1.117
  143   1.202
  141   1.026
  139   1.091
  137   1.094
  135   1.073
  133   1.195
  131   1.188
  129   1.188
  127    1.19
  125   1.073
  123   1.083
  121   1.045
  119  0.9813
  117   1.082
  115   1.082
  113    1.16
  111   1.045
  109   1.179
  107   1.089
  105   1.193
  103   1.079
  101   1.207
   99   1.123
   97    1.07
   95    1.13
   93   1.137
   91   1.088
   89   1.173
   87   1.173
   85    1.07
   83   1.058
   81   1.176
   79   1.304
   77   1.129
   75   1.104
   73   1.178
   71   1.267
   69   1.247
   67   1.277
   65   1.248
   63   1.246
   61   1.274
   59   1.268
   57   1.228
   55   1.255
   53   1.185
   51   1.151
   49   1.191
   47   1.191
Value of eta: 0.09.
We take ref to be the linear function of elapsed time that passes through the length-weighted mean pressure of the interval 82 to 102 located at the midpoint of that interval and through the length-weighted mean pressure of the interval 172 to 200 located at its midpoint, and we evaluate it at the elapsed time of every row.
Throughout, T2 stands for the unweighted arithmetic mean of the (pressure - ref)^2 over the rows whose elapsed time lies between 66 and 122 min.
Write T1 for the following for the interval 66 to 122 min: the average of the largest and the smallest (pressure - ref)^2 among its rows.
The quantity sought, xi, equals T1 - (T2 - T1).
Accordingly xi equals 0.033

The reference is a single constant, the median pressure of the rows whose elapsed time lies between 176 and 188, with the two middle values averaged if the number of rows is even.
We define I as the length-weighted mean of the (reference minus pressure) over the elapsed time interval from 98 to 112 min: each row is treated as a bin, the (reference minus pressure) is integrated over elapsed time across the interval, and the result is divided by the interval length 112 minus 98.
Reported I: 0.11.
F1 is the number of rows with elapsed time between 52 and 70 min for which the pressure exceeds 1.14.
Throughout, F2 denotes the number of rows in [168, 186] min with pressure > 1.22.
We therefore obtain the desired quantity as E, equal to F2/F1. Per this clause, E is 0.7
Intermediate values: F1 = 9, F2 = 6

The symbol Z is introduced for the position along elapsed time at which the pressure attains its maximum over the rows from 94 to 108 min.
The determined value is 101 min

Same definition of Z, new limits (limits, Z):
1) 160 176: 163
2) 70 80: 79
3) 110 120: 113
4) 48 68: 67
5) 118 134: 133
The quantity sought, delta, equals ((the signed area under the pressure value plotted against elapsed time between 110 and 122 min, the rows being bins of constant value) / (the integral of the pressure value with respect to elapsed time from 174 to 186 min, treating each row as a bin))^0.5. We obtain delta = 0.93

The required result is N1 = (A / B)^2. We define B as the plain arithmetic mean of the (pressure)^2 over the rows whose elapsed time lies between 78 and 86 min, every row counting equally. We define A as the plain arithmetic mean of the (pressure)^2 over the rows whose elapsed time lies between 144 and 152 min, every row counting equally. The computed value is 0.88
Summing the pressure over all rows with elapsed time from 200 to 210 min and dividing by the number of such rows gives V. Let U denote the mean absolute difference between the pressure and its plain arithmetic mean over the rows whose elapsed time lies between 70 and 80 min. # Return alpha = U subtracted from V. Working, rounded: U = 0.071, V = 1.45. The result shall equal 1.38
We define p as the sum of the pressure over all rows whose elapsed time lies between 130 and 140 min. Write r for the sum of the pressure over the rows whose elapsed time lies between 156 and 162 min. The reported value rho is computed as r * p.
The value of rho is 21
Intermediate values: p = 6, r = 4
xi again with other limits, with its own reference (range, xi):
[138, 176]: 0.036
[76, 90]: 0.035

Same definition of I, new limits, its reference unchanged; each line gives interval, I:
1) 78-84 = 0.07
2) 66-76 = 0.03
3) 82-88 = 0.14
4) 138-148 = 0.13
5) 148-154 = 0.11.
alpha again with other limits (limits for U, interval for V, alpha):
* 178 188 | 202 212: 1.39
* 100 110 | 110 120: 1.02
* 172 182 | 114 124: 1.03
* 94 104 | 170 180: 1.19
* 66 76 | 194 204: 1.42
